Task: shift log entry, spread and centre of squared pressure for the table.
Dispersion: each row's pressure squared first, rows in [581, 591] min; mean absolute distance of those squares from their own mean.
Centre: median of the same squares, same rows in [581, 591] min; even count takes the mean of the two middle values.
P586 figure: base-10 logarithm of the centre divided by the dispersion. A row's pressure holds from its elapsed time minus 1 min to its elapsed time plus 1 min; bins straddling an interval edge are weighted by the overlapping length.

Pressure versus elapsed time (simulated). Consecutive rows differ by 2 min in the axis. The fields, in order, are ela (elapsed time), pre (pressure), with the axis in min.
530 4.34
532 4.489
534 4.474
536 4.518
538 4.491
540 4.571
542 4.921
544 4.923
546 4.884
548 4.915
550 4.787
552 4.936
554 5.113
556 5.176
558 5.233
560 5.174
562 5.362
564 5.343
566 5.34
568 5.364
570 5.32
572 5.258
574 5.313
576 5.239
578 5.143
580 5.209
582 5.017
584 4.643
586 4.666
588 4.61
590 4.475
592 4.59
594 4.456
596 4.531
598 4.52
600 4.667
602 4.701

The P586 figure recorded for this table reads 1.2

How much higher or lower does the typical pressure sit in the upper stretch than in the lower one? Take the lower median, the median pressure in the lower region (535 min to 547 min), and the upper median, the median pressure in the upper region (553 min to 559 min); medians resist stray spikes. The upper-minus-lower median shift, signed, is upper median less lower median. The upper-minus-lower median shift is 0.45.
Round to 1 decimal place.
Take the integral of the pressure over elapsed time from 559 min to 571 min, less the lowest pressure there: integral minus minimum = 58.6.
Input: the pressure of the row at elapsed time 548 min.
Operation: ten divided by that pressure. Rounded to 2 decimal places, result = 2.03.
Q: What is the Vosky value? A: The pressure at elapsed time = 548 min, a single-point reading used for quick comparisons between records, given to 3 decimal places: 4.915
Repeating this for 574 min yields 5.313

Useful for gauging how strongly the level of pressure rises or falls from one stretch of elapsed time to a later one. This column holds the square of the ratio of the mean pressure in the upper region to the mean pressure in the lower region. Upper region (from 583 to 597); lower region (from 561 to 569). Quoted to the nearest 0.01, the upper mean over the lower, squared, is 0.73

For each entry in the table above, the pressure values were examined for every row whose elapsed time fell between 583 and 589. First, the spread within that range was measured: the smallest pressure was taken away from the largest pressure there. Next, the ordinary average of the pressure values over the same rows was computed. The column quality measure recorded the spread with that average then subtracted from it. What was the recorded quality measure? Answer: -4.6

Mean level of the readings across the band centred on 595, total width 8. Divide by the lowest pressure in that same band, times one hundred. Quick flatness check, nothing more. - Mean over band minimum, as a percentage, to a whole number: 102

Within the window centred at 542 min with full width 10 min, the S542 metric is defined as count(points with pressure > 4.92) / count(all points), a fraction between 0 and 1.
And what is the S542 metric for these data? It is 0.40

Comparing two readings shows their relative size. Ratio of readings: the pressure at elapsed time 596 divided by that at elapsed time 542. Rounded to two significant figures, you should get 0.92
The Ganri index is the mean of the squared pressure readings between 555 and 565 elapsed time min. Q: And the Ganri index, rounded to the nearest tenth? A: 27.6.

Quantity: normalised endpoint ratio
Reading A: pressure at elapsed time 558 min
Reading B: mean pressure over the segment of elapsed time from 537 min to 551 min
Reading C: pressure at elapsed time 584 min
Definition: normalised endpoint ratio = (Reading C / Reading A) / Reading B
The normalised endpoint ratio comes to 0.185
